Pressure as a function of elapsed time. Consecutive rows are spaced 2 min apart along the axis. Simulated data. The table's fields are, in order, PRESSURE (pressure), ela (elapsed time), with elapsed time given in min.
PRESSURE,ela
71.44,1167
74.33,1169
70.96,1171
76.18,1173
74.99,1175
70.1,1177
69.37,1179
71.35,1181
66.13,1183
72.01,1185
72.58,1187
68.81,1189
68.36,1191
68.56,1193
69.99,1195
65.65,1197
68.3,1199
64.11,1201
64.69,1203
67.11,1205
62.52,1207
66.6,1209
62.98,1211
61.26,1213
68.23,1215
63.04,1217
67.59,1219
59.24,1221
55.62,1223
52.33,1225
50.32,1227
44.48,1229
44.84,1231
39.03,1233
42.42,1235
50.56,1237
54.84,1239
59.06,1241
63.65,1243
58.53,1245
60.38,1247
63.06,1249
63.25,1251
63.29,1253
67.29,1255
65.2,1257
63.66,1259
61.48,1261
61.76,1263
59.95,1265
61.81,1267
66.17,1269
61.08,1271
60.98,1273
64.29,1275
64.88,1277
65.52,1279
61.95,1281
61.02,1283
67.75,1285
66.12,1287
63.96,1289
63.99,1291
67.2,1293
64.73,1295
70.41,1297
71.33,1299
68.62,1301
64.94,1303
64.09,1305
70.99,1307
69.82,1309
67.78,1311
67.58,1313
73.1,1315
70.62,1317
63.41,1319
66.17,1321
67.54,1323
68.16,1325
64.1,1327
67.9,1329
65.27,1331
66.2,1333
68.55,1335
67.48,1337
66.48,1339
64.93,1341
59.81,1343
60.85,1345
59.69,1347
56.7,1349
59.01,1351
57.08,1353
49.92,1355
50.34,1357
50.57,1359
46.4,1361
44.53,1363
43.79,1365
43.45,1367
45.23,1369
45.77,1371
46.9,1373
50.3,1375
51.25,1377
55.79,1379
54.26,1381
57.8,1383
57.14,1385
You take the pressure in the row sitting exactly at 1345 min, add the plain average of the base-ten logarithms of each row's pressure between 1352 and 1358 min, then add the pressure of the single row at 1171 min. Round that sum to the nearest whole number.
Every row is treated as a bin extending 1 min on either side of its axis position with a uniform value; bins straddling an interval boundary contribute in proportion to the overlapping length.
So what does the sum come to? 134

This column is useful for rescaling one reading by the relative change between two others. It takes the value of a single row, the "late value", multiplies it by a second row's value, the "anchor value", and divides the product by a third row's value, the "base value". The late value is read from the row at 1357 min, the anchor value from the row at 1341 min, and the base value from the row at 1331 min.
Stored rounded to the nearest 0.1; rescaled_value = 50.1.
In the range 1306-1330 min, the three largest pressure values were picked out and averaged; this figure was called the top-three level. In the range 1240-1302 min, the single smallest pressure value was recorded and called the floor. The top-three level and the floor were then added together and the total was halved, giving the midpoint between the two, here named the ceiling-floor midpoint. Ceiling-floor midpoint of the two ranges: 65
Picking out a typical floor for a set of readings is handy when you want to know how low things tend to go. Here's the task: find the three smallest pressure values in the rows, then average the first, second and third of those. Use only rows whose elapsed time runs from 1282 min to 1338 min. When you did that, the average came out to 63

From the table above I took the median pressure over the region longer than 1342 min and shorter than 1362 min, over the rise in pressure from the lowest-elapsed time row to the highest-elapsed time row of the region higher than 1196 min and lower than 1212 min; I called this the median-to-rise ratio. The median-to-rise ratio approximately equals -21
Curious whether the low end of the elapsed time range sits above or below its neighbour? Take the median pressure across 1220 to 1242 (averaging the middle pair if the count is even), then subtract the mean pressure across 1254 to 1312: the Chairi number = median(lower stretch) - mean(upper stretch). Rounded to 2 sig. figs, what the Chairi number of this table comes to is -15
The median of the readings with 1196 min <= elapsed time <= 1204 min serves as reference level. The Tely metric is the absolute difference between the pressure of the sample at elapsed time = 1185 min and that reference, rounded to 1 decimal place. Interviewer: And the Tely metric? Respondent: 6.8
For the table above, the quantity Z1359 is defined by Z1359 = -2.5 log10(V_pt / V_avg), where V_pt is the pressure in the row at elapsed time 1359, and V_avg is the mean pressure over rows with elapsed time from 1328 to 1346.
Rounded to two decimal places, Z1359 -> 0.28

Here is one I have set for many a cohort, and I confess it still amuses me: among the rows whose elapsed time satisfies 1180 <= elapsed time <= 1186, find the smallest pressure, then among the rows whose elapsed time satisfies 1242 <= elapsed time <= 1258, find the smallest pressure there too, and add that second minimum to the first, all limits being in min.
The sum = 125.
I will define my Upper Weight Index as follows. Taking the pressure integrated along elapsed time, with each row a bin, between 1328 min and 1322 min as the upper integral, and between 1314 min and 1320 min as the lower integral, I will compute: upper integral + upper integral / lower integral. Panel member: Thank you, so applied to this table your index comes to 401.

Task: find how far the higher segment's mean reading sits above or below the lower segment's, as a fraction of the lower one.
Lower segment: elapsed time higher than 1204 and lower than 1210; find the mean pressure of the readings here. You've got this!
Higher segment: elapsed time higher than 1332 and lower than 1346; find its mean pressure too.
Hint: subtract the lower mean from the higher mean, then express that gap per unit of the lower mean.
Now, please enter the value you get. -0.008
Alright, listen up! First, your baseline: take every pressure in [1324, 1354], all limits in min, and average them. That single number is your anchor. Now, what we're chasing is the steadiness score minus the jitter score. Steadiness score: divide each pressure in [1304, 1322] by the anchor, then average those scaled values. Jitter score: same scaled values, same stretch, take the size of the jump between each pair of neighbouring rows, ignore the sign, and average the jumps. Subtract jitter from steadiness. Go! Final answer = 1.02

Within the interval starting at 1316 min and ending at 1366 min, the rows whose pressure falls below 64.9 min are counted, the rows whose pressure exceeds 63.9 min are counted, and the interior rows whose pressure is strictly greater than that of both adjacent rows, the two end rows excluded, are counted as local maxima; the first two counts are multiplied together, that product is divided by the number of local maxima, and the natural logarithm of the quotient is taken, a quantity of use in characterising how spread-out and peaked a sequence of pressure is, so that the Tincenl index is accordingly 3.3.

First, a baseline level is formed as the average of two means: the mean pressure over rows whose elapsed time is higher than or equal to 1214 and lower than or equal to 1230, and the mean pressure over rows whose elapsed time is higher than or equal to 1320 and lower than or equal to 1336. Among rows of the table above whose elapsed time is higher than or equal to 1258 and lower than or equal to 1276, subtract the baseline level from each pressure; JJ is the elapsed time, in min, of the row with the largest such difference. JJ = 1269 min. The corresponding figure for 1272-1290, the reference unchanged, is 1285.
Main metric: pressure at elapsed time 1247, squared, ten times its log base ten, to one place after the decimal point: 35.6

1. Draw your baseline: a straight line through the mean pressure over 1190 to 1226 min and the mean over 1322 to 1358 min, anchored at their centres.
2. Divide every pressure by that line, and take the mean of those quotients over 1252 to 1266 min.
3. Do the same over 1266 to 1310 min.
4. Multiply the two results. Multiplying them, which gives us 1.04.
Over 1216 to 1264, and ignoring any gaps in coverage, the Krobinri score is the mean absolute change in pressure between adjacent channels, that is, 3.4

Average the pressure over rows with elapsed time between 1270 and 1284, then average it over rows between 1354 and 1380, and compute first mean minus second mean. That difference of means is 15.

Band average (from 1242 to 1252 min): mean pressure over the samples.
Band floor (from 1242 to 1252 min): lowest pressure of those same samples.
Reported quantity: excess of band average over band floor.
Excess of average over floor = 3.2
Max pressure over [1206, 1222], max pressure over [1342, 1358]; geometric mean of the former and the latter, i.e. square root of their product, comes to 64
